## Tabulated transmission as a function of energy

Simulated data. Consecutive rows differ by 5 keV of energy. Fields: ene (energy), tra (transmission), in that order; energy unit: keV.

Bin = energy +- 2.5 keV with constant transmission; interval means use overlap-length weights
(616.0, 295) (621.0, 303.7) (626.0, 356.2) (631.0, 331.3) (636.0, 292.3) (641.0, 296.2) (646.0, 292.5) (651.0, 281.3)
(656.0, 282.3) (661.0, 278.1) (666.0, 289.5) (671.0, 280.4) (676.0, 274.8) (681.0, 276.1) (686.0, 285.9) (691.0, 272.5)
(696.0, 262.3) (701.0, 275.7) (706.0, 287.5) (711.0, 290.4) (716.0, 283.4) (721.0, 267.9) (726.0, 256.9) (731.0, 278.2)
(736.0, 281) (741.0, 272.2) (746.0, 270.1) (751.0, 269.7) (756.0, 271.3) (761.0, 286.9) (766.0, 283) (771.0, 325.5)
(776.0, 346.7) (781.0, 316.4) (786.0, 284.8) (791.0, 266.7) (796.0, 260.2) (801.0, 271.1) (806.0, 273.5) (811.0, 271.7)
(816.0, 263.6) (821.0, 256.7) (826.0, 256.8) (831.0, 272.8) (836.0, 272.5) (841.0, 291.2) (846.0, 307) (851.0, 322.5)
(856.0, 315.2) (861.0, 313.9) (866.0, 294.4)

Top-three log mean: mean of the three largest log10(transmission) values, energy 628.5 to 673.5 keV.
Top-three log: 2.49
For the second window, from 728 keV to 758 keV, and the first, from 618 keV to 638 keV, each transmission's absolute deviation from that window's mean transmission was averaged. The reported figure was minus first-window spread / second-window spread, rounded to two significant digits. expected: -5.9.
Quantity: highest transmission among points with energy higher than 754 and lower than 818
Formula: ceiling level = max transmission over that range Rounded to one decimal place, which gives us 346.7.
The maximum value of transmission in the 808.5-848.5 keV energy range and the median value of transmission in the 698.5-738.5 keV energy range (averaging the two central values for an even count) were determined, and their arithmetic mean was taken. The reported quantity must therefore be 293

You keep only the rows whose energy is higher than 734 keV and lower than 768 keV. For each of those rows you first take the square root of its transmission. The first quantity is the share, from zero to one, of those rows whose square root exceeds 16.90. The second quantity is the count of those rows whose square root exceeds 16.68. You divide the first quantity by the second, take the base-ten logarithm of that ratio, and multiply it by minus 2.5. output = 3.31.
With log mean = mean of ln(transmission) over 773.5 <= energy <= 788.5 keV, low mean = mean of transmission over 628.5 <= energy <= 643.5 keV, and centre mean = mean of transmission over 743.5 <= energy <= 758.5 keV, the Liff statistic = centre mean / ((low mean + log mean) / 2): 1.73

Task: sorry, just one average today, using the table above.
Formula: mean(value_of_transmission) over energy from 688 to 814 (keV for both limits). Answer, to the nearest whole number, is 281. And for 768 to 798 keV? 300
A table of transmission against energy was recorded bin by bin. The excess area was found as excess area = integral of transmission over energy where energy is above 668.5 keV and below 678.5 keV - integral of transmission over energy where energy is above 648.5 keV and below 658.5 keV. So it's -42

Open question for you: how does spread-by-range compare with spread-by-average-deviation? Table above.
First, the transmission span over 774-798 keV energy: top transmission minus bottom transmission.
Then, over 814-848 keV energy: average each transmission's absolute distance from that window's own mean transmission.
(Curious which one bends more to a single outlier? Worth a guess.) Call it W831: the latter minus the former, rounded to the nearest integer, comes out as -72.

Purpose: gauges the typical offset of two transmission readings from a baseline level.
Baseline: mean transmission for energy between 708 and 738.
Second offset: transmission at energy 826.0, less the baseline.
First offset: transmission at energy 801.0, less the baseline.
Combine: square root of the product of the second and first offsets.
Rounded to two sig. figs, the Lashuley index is 10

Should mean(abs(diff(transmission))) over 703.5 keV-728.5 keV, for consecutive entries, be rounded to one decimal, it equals 9.1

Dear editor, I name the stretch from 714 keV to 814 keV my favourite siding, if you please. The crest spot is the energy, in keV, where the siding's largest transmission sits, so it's 776.0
